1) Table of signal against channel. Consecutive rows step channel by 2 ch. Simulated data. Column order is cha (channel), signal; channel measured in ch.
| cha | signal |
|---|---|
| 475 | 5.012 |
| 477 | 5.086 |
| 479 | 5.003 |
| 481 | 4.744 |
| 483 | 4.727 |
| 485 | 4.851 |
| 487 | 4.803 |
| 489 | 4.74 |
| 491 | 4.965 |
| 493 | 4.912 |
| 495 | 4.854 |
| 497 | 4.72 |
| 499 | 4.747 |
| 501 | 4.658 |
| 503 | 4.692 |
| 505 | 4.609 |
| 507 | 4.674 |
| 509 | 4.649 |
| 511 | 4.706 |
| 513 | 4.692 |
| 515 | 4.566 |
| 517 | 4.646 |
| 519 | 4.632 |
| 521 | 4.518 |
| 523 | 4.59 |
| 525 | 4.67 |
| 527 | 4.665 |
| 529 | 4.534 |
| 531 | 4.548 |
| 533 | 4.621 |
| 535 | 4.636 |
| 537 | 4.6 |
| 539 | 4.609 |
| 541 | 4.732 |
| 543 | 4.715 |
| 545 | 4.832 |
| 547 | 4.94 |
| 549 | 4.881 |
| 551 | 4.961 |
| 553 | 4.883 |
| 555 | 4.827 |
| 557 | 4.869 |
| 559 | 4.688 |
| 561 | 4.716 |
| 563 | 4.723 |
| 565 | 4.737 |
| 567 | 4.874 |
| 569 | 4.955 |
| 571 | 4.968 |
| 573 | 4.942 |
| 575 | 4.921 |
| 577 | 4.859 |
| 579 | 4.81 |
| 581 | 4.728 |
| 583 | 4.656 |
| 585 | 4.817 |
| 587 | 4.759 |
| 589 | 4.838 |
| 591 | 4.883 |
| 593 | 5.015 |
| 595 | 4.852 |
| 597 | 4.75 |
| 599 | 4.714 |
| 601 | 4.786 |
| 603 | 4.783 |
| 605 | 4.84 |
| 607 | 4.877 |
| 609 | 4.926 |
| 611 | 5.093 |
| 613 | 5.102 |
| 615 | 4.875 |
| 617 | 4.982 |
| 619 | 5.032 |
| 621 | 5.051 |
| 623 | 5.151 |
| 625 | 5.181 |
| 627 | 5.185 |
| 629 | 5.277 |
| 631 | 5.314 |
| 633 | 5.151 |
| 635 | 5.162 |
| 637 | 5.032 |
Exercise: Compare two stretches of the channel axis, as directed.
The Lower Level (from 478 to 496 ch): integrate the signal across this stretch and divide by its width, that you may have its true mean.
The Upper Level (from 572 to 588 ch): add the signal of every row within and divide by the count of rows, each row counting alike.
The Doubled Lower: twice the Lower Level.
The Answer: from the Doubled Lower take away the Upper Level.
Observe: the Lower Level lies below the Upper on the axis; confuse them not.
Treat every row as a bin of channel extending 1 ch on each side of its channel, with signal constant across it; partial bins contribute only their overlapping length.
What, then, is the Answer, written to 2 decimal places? 4.88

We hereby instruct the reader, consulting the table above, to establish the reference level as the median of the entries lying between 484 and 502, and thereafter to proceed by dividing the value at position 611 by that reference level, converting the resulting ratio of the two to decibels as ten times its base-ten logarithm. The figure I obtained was 0.25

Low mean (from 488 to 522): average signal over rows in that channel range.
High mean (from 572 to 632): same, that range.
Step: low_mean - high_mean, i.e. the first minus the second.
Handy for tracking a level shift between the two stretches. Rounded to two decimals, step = -0.23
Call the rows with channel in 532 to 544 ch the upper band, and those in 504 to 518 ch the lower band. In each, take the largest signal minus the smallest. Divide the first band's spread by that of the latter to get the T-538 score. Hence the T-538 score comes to 0.94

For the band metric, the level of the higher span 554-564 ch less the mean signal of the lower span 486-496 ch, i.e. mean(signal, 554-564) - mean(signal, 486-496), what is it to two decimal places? -0.09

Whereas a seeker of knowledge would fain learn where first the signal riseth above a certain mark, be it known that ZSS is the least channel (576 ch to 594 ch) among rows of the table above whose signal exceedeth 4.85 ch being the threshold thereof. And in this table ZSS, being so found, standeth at 577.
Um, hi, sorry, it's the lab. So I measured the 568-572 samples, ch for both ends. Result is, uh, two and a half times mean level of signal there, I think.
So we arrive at 12.4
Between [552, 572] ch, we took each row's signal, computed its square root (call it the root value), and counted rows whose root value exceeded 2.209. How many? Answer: 3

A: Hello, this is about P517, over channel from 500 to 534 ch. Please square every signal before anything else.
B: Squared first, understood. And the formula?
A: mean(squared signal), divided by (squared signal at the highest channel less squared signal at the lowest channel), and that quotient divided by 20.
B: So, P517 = -3.1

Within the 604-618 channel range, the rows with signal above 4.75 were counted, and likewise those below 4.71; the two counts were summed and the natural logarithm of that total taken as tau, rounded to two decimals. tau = 1.95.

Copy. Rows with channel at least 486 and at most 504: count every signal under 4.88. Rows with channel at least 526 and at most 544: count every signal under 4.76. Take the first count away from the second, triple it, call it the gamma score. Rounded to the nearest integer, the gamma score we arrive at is 6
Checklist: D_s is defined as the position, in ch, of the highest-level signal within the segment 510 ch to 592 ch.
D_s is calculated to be 571 ch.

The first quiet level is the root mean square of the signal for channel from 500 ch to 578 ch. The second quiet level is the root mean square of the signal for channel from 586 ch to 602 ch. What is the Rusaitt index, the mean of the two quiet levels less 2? 2.78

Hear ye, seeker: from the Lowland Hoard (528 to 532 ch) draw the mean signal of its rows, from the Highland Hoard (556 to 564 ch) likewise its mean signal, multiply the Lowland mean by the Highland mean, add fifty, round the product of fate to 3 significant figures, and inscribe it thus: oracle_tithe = 71.6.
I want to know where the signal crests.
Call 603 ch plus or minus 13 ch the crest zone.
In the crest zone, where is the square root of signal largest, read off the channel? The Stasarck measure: 613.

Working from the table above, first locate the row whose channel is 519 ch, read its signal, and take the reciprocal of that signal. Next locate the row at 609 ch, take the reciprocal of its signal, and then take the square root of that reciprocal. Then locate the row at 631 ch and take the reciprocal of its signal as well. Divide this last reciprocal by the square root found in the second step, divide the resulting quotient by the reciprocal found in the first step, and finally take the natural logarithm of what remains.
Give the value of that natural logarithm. 0.660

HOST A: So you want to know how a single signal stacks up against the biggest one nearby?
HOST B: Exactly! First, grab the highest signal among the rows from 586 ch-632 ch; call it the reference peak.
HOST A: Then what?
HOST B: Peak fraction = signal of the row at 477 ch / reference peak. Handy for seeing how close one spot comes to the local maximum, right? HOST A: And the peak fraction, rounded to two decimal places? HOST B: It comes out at 0.96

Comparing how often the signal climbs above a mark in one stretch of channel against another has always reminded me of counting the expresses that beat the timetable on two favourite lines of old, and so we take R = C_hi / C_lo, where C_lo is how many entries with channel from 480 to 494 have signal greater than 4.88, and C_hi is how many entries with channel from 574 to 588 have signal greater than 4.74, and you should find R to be 2.5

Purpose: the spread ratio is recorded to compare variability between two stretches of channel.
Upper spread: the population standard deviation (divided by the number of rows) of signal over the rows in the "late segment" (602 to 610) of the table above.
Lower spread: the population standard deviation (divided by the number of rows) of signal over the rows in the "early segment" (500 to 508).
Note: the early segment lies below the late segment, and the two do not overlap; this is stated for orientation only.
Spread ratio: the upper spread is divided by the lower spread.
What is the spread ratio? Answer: 1.69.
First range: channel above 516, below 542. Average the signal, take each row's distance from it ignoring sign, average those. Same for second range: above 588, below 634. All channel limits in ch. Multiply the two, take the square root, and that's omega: 0.082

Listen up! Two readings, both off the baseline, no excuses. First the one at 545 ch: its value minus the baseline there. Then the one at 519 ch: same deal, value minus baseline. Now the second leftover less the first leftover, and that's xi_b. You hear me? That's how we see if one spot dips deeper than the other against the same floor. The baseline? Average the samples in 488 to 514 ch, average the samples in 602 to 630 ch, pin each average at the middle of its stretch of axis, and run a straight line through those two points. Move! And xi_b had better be -0.14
